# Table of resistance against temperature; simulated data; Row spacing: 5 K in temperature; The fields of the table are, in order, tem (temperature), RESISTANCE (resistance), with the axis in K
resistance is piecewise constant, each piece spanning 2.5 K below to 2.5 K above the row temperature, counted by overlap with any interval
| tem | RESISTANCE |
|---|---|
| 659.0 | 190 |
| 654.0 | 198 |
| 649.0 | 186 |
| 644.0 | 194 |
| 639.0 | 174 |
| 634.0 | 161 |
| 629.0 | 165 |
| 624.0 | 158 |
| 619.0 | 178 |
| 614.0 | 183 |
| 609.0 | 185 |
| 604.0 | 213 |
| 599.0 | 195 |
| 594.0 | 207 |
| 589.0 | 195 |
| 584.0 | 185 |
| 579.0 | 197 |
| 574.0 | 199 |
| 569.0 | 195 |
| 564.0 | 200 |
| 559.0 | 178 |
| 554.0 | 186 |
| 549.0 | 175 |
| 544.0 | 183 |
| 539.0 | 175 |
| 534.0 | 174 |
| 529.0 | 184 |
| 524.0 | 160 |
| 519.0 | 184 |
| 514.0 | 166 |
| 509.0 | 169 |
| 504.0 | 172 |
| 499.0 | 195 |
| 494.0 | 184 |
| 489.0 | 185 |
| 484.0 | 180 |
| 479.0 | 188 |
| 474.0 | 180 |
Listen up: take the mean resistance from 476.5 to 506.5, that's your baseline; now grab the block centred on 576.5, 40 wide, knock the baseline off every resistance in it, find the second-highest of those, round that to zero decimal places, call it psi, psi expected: 16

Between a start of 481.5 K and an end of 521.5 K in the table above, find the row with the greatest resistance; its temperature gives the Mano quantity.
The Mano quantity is 499.0 K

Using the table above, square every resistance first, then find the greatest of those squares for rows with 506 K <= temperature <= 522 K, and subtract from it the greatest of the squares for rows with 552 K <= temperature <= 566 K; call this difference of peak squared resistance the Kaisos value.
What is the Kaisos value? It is -6144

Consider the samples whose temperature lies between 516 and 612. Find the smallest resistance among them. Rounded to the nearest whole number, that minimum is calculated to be 160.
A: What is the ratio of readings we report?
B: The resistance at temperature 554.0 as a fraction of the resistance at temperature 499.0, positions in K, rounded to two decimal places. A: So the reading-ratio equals 0.95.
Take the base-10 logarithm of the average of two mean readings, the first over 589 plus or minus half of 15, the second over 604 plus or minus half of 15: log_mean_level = 2.294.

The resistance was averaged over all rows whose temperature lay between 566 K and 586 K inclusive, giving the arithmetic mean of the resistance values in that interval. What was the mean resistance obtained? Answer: 194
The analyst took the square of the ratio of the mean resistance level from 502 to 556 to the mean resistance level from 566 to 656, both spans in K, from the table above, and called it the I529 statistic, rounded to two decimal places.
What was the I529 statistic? 0.88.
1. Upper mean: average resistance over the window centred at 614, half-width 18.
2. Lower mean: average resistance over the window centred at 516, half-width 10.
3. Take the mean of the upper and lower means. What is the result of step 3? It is 176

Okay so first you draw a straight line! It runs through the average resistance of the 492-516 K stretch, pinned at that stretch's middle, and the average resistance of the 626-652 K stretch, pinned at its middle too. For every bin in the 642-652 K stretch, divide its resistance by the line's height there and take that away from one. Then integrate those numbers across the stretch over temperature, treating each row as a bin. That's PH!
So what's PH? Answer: -0.8 K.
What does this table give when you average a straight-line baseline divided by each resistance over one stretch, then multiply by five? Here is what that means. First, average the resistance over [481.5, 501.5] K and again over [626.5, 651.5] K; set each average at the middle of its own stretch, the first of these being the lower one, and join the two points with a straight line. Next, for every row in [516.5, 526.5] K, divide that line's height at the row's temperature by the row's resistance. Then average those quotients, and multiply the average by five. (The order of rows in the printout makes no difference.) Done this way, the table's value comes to 5.4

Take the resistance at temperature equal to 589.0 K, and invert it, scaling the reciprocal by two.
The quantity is 0.0103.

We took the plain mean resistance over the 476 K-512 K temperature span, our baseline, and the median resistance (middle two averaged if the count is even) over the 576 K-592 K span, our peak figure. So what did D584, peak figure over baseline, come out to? 1.07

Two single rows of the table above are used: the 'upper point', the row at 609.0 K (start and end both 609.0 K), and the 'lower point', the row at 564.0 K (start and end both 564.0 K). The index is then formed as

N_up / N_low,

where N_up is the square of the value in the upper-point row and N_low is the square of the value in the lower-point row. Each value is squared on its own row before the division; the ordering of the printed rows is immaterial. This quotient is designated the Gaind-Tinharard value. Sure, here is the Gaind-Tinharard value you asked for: 0.86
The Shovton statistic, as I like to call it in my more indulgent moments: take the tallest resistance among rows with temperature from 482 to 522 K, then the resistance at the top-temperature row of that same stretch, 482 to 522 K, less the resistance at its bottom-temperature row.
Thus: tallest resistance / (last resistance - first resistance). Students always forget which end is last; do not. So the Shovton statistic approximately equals 49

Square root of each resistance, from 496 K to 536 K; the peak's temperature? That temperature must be 499.0 K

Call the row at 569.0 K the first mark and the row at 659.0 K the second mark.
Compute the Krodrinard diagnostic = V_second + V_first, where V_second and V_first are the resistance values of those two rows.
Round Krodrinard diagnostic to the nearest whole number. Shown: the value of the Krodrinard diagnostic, 385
